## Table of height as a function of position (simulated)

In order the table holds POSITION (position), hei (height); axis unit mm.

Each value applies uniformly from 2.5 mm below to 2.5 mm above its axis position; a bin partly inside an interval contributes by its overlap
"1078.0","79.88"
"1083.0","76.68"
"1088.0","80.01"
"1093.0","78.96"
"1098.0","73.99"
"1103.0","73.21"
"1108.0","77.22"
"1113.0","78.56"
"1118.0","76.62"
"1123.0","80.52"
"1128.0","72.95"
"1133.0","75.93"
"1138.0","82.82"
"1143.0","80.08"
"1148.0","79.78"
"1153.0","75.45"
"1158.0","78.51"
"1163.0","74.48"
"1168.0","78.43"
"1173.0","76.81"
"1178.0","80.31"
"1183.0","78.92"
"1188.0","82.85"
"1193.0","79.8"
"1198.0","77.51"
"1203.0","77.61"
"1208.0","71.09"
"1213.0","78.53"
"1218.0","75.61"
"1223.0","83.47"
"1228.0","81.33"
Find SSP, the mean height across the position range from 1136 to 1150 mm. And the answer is 80.9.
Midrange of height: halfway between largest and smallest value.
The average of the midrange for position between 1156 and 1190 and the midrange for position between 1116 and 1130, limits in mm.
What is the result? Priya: 77.7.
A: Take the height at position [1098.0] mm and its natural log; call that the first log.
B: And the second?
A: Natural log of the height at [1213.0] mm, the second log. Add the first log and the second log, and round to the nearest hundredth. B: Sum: 8.67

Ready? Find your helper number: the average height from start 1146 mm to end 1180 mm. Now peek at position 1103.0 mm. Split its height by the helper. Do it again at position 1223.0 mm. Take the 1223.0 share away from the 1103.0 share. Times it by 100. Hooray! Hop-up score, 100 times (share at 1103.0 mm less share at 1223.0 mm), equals -13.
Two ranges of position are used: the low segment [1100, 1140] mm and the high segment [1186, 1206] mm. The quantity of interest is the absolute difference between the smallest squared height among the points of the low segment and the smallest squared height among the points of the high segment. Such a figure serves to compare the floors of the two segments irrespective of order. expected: 686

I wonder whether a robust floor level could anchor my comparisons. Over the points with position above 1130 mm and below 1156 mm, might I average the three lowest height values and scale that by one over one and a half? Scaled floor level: 51.37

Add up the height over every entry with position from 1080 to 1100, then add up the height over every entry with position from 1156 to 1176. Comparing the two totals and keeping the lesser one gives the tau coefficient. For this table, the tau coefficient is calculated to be 308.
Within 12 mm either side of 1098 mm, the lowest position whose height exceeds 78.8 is 1088.0 mm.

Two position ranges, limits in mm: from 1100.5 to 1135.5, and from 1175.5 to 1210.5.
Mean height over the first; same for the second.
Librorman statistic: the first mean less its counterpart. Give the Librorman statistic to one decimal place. -1.9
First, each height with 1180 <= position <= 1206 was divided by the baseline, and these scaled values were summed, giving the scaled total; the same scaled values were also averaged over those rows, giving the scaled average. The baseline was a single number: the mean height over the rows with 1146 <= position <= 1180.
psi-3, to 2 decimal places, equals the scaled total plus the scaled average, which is 6.13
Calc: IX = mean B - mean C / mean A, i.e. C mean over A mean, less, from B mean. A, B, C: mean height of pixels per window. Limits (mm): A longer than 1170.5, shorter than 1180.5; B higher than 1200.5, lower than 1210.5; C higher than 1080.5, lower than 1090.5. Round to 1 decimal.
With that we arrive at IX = 73.4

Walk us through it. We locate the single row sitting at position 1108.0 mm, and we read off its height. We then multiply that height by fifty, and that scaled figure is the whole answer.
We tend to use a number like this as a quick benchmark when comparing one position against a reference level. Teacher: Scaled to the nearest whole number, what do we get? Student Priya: 3861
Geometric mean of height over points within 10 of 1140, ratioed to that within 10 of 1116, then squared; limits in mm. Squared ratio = 1.04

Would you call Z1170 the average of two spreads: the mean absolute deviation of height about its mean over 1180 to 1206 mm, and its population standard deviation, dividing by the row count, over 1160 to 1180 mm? 1.9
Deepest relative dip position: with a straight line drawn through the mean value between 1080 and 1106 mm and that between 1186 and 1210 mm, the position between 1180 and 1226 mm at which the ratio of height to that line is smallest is 1208.0 mm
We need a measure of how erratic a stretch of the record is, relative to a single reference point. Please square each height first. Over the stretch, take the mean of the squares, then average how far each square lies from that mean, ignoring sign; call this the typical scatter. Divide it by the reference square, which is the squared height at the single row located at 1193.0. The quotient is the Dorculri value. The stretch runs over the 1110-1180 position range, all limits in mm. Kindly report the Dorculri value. 0.054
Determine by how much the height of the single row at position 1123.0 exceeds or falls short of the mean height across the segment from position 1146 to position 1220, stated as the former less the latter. 2.8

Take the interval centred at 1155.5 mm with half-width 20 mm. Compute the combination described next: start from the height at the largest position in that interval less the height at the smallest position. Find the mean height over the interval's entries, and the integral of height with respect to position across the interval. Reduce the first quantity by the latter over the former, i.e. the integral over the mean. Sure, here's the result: -46.0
